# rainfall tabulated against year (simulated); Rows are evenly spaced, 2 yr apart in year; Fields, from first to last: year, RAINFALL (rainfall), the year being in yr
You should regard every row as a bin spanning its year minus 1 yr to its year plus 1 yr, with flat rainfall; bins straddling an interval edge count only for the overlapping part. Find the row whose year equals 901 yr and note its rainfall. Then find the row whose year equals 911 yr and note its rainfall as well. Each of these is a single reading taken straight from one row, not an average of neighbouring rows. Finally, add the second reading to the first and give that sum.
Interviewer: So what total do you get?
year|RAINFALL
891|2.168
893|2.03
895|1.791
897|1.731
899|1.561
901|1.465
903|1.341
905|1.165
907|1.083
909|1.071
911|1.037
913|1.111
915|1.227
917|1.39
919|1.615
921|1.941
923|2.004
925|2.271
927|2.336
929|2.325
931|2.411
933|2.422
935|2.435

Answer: 2.5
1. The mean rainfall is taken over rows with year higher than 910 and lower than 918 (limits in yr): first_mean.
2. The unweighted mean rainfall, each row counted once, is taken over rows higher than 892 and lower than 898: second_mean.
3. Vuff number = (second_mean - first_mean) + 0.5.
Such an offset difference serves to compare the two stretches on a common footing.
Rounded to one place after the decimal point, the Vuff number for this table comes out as 1.2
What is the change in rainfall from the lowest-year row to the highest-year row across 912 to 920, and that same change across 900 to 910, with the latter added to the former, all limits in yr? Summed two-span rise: 0.1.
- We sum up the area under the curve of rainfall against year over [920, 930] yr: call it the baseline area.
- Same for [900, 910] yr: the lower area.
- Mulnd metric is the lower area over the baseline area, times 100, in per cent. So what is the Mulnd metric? 56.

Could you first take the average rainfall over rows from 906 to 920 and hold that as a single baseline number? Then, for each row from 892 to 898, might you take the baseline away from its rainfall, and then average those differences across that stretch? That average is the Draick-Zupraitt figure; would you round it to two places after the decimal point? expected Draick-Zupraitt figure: 0.63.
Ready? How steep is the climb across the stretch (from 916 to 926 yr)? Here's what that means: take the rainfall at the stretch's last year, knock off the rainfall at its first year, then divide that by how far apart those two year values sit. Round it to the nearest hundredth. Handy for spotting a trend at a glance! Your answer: 0.11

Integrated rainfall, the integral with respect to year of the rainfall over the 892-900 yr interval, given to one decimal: 14.2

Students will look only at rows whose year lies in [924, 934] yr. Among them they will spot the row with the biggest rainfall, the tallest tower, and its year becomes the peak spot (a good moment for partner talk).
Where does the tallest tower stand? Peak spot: 933 yr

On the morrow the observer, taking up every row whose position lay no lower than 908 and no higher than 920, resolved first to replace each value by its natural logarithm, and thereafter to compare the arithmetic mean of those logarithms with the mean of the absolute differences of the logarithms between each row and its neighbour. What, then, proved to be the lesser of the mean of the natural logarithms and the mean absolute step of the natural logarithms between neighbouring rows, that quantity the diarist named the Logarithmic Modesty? 0.095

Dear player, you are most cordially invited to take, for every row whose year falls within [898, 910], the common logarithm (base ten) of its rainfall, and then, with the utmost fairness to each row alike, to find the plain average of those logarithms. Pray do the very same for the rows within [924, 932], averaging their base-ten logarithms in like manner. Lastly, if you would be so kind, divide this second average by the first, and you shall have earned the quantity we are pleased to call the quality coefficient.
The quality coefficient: 3.6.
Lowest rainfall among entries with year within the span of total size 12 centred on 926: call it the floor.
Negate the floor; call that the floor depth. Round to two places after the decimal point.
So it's -1.94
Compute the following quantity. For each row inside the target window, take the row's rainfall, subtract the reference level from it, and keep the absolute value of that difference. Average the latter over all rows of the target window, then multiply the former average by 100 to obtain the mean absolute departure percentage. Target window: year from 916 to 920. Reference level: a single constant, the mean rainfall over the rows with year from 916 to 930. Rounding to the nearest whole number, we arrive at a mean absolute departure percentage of 48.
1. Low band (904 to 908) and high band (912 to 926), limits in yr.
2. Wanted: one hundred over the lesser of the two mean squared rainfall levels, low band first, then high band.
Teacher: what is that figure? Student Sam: 79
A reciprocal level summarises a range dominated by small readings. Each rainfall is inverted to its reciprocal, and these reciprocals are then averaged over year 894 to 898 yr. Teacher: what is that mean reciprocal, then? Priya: 0.6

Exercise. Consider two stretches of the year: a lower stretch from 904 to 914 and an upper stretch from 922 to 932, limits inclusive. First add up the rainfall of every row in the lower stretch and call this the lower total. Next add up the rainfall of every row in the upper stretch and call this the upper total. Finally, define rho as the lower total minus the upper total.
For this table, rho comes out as -5.9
